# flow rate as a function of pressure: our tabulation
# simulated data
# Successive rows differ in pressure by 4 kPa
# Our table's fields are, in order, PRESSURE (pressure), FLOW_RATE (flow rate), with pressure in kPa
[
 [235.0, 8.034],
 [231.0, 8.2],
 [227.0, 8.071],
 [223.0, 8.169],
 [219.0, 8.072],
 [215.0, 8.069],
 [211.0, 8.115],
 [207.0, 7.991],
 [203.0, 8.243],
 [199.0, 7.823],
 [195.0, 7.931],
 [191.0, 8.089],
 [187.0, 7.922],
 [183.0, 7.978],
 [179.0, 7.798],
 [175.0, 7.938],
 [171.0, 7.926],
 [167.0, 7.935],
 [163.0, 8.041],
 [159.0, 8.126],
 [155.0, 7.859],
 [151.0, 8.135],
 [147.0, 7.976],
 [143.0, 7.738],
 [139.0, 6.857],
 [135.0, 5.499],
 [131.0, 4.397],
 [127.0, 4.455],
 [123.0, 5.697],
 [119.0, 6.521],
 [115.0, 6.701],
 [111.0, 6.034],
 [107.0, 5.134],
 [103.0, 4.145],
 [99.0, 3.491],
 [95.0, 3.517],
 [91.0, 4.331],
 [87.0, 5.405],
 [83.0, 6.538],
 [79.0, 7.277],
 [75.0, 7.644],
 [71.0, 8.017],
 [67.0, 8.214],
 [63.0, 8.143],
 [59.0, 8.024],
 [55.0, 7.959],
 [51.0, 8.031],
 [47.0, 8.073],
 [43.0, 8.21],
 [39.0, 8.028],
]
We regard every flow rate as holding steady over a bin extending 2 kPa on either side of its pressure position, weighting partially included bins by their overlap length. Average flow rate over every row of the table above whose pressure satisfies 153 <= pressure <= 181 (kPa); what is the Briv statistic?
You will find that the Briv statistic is 7.9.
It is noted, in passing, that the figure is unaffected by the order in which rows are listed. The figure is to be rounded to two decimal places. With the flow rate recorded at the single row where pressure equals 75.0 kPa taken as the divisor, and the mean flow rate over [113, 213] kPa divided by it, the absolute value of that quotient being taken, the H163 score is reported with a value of 0.96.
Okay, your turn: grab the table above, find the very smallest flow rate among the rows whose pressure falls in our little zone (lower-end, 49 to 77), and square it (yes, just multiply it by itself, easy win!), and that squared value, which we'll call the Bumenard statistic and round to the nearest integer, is 58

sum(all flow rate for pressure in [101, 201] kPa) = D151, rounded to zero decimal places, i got 175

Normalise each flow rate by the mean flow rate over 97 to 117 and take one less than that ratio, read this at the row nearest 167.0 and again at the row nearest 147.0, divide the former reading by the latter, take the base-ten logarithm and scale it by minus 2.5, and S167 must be 0.02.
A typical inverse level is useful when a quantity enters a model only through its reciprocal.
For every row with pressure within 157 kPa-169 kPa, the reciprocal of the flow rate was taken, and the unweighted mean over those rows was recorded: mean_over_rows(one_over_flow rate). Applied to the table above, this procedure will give 0.124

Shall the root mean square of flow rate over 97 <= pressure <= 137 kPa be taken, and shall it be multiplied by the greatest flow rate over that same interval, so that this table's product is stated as 36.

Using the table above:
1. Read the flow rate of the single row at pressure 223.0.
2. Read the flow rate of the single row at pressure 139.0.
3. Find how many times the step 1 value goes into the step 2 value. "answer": 0.84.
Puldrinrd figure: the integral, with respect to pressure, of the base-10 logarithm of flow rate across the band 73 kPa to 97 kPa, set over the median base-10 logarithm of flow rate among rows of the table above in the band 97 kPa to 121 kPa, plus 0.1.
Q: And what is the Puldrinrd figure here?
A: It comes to 24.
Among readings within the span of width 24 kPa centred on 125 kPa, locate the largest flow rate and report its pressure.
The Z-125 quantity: 115.0 kPa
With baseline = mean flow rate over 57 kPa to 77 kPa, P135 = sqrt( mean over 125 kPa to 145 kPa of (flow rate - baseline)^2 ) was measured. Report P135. 3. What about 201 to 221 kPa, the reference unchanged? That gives 0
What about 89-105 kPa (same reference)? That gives 4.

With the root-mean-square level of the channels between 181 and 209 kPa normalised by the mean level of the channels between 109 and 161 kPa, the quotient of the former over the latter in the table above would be 1.21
